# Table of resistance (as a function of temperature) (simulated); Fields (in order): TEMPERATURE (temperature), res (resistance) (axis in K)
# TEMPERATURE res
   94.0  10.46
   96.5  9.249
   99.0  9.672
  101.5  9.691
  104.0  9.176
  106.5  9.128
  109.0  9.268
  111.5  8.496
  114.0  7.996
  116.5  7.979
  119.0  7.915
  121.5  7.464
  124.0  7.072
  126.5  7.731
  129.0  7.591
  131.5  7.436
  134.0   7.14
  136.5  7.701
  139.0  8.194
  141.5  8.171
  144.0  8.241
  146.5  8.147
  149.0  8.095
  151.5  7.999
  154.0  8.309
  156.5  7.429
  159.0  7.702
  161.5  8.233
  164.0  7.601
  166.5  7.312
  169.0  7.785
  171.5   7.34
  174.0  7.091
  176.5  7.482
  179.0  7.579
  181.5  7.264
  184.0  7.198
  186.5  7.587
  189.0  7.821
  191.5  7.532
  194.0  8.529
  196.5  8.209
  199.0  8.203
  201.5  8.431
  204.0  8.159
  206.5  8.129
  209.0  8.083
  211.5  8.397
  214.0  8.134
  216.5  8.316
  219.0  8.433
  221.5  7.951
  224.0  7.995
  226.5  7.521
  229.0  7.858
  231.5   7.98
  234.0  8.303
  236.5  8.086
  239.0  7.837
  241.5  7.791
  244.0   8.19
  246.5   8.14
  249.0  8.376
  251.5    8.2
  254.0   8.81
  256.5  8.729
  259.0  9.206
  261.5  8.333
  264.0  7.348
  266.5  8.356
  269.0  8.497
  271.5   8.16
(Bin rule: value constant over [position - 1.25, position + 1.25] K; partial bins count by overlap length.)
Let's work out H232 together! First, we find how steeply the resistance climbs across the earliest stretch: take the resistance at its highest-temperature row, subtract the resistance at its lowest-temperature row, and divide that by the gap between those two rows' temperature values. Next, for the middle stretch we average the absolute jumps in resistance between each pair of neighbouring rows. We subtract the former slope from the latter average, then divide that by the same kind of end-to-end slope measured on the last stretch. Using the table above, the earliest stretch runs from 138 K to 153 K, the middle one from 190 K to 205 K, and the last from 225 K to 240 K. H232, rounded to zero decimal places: 15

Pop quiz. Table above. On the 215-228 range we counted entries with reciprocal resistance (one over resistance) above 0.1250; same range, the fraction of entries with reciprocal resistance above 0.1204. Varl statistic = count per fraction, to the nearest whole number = 5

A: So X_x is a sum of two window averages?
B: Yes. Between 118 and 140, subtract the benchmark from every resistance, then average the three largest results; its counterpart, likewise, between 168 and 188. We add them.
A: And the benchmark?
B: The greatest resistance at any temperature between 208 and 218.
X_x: -1.2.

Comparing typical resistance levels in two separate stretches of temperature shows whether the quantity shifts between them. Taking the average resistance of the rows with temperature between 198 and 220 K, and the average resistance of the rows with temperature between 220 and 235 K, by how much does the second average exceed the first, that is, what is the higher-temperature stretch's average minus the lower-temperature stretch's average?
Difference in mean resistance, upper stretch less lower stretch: -0.32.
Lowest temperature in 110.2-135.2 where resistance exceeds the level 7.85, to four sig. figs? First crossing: 111.5 K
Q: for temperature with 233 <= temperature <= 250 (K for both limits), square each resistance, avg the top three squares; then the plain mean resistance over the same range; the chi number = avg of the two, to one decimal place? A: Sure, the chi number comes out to 38.4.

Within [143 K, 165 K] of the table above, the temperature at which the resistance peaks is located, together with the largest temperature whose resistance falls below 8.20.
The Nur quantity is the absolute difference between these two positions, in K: 10.0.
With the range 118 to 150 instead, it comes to 5.0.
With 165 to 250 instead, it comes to 52.5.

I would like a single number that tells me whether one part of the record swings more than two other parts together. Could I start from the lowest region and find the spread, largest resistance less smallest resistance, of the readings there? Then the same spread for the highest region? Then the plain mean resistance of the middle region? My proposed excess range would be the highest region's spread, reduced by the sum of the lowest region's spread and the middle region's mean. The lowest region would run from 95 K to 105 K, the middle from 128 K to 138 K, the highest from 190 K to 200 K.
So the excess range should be -7.0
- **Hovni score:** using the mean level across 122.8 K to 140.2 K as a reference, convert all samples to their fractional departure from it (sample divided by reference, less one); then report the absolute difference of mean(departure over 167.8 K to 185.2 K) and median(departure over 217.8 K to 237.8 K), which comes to 0.079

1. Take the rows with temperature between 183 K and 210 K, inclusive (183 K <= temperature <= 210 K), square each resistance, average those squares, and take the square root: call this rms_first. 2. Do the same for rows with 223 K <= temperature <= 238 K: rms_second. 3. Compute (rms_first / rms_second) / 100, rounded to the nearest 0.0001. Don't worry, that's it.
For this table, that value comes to 0.0100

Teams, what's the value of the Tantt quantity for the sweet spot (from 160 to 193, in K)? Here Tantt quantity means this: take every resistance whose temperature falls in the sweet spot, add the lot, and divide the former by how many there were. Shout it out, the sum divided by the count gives 7.5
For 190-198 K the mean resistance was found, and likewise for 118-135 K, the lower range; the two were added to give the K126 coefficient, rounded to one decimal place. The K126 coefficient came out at 15.6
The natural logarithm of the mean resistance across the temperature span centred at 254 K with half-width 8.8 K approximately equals 2.14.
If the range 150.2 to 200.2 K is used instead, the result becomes 2.04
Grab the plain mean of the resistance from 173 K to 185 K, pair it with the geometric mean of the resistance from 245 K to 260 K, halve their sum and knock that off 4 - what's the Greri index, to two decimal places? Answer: -3.95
